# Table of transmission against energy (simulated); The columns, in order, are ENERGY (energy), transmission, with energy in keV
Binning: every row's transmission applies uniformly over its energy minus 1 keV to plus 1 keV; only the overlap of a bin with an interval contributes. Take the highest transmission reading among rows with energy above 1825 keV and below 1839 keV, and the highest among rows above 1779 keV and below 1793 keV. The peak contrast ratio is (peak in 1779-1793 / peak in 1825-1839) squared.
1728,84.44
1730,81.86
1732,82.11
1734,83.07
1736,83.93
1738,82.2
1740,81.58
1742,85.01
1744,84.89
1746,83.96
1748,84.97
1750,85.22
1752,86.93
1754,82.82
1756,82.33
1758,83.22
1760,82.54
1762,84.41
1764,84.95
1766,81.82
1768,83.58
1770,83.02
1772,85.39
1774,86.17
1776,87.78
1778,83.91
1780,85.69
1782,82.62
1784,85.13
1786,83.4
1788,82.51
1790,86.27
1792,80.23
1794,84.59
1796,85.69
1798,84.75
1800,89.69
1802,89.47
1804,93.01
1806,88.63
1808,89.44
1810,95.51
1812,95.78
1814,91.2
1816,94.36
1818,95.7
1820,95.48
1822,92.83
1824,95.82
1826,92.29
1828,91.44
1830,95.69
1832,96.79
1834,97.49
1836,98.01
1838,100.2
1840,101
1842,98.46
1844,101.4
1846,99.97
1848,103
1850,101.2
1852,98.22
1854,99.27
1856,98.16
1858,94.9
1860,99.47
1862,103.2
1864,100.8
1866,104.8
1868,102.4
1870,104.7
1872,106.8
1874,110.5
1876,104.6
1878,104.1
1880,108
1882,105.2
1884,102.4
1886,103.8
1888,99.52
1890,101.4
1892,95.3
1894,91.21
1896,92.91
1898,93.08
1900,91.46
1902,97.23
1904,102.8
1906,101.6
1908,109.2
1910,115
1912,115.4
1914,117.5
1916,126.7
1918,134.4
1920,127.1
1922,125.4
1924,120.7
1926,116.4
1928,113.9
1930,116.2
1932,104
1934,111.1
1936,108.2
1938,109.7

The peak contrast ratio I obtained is 0.74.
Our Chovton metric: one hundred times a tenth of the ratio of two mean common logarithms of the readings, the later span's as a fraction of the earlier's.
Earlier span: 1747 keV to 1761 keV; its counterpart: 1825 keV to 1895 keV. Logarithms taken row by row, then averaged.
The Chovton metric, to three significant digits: 10.4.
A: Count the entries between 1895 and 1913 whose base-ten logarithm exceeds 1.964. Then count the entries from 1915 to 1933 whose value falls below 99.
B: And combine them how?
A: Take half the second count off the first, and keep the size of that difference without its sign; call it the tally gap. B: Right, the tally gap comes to 8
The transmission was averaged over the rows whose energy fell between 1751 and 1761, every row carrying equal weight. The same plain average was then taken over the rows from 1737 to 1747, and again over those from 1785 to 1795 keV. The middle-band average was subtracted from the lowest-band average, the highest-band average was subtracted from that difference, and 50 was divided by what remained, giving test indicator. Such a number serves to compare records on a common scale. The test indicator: -0.599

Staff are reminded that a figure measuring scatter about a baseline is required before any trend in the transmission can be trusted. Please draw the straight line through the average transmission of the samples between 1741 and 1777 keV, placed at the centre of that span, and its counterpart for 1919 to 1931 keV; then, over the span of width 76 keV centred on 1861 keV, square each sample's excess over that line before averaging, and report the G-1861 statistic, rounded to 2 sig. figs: 72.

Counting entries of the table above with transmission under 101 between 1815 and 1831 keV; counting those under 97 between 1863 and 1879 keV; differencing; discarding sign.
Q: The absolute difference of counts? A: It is 8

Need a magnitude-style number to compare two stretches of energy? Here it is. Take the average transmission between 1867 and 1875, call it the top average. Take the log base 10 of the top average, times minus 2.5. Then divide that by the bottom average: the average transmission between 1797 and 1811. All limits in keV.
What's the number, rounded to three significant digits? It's -0.0562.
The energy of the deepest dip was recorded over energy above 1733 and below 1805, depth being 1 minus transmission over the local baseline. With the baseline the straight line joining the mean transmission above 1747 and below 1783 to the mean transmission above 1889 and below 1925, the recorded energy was 1792 keV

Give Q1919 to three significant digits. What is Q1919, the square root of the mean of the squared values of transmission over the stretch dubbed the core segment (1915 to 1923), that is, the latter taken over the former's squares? 128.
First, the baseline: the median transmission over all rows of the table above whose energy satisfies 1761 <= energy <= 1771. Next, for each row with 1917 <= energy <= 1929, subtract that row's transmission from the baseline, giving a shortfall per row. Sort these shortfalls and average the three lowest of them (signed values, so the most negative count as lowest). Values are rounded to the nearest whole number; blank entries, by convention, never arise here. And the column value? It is -45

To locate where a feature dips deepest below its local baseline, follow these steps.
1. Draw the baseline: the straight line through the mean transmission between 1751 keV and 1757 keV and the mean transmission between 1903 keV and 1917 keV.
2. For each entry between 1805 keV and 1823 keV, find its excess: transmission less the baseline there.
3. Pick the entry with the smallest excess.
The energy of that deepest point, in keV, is 1806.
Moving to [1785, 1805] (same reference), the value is 1792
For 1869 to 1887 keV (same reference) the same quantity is 1884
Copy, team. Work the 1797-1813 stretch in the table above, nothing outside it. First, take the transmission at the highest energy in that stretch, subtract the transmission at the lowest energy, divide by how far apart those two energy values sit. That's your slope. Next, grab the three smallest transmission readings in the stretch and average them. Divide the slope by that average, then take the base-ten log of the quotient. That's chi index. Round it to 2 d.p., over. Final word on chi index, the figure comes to -2.05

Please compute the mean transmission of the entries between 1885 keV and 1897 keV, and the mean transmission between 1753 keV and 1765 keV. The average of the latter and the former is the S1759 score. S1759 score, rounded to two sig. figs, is 90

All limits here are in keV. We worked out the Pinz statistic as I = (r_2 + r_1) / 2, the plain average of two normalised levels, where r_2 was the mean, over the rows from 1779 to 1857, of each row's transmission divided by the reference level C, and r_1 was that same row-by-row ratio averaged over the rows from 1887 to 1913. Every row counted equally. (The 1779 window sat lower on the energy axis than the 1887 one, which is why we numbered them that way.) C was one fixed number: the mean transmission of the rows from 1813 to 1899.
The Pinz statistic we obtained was 0.97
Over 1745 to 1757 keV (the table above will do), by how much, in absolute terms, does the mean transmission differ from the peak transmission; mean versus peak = 2.6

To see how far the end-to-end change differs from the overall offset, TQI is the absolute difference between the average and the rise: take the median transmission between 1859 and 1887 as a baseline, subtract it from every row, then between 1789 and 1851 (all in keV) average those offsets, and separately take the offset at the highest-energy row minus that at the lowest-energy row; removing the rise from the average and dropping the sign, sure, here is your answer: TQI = 26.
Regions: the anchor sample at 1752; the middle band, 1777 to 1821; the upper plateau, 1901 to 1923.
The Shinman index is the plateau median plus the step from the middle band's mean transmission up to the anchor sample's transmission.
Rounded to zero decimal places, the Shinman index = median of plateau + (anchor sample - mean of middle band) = 114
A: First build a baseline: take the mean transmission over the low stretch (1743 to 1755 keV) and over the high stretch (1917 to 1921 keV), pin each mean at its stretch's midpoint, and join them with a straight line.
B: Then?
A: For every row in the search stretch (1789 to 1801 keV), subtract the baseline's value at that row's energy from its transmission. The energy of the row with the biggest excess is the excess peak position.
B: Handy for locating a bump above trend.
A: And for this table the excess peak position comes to 1800 keV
